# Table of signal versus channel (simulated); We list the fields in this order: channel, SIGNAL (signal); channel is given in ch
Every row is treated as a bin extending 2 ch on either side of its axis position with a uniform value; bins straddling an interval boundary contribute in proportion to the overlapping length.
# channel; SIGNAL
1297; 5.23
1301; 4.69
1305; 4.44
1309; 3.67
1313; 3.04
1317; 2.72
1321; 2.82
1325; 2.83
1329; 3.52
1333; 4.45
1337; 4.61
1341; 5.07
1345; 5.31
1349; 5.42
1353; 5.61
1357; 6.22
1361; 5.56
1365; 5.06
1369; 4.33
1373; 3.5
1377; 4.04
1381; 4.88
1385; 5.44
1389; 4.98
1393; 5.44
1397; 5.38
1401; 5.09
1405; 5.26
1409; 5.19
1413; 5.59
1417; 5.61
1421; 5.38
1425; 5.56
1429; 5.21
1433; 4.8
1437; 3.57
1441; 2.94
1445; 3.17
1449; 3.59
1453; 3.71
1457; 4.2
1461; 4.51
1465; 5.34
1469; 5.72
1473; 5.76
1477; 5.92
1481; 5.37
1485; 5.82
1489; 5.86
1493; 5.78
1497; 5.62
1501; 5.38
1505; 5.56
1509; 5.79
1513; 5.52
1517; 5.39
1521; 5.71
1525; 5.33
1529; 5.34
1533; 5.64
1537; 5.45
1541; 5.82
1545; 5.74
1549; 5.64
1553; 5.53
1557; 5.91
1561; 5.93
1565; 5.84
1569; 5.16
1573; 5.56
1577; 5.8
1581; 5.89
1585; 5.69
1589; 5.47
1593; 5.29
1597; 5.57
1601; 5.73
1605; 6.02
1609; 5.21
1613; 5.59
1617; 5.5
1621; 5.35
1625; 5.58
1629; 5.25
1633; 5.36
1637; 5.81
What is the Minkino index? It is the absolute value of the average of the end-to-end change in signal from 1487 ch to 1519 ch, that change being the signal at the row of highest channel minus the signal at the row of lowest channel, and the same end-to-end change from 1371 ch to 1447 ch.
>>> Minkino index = 0.40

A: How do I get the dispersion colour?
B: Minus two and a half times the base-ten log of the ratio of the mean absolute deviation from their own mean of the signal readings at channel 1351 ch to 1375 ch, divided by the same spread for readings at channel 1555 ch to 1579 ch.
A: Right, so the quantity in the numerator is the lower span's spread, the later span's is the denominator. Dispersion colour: -1.3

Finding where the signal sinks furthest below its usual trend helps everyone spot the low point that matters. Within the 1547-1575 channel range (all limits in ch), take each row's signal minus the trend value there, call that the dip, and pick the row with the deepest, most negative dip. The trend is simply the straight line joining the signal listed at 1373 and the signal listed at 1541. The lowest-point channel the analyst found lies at 1569 ch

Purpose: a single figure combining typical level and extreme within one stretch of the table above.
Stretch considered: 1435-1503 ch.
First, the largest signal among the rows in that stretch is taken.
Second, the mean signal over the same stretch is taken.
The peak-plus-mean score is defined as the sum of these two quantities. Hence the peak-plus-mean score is 10.8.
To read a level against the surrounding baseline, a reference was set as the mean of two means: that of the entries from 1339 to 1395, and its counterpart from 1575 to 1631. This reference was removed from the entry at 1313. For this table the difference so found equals -2.3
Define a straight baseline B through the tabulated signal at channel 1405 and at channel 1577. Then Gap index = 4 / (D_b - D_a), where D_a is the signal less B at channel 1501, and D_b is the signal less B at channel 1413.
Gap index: 8.2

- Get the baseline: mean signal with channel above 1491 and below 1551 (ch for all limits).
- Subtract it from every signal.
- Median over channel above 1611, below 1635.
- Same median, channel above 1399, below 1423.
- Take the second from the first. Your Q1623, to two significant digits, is 0.11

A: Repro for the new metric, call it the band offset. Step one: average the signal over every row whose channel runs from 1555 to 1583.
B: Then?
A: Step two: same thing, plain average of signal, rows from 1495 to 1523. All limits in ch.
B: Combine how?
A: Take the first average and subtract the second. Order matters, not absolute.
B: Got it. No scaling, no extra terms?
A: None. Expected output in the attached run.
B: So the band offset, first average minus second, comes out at 0.2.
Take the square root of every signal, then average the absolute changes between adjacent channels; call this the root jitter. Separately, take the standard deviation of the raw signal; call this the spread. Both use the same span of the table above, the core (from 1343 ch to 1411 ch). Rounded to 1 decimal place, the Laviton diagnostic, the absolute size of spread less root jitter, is 0.5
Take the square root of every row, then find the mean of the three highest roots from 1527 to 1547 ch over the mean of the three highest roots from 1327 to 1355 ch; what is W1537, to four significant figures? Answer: 1.026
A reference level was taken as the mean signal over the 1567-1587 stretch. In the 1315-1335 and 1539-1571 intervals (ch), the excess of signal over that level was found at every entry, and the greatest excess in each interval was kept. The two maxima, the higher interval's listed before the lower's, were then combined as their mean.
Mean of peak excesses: -0.43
